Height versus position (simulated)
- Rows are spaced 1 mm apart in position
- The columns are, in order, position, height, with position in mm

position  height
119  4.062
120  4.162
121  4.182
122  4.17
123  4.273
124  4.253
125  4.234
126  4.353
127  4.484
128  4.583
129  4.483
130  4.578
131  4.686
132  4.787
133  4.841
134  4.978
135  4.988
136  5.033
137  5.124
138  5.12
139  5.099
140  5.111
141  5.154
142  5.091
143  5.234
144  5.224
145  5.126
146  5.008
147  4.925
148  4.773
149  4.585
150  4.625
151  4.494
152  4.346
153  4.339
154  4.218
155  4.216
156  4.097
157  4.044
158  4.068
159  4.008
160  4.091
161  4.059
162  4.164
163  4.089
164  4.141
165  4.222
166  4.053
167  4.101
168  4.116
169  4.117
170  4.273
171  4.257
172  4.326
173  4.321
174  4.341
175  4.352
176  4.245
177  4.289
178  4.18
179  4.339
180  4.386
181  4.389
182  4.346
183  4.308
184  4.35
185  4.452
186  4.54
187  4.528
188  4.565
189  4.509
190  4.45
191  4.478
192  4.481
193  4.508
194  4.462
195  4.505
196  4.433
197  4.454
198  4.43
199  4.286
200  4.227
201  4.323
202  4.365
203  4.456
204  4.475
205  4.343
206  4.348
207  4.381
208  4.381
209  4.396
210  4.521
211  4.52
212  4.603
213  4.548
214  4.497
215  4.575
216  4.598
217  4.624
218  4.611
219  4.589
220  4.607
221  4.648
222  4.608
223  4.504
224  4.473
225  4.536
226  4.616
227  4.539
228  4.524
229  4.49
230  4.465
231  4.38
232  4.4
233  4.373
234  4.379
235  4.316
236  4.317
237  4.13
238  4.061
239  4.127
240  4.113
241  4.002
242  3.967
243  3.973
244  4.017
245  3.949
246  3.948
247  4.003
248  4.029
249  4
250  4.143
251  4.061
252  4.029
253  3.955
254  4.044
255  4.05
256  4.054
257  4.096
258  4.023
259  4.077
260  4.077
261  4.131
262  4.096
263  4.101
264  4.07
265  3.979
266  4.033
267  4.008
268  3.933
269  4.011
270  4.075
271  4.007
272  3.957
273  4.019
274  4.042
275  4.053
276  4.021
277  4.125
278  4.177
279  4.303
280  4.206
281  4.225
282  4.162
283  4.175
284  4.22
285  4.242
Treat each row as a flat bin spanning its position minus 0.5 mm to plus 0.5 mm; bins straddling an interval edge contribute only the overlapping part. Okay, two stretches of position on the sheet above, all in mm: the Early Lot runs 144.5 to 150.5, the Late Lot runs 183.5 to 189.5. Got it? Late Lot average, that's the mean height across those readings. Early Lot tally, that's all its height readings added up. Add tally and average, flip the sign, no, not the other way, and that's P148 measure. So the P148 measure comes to -34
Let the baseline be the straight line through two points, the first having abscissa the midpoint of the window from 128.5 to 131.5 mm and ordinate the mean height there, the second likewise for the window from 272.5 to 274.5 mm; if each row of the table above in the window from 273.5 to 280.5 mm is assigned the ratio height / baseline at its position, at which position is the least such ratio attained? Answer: 276 mm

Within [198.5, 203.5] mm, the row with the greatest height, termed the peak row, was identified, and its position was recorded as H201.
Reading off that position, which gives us 203 mm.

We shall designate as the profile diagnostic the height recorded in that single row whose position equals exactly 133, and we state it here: 4.841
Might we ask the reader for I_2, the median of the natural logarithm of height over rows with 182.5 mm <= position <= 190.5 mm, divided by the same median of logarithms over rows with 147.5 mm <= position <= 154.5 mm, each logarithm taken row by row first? 1.00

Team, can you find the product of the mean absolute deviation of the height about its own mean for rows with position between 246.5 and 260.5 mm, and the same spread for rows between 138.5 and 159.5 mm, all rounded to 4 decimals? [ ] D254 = 0.0135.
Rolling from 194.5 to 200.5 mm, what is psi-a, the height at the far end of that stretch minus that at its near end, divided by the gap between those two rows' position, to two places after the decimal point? -0.06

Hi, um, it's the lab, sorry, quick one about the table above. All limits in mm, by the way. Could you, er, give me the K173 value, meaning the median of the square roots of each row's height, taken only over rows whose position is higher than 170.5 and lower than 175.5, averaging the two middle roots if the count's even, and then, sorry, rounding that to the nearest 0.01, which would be 2.08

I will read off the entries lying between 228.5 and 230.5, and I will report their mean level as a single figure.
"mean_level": 4.48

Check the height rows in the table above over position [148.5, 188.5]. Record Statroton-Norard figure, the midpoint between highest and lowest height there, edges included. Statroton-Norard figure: 4.32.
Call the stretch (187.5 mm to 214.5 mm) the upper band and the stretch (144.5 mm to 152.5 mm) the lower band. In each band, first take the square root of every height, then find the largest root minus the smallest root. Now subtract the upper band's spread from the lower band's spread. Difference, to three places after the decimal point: 0.090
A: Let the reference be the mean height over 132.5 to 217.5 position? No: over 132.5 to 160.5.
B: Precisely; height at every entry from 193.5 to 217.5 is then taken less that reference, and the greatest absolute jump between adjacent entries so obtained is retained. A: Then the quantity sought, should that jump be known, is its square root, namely 0.379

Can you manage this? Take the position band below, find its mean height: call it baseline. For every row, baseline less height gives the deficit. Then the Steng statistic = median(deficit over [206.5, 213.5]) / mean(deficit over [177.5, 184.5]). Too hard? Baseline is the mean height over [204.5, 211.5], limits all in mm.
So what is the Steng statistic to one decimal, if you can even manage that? -1.3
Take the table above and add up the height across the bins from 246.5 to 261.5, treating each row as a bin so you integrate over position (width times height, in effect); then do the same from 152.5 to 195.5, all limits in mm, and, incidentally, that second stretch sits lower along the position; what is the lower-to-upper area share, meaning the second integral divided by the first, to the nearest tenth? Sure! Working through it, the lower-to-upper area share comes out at 3.0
